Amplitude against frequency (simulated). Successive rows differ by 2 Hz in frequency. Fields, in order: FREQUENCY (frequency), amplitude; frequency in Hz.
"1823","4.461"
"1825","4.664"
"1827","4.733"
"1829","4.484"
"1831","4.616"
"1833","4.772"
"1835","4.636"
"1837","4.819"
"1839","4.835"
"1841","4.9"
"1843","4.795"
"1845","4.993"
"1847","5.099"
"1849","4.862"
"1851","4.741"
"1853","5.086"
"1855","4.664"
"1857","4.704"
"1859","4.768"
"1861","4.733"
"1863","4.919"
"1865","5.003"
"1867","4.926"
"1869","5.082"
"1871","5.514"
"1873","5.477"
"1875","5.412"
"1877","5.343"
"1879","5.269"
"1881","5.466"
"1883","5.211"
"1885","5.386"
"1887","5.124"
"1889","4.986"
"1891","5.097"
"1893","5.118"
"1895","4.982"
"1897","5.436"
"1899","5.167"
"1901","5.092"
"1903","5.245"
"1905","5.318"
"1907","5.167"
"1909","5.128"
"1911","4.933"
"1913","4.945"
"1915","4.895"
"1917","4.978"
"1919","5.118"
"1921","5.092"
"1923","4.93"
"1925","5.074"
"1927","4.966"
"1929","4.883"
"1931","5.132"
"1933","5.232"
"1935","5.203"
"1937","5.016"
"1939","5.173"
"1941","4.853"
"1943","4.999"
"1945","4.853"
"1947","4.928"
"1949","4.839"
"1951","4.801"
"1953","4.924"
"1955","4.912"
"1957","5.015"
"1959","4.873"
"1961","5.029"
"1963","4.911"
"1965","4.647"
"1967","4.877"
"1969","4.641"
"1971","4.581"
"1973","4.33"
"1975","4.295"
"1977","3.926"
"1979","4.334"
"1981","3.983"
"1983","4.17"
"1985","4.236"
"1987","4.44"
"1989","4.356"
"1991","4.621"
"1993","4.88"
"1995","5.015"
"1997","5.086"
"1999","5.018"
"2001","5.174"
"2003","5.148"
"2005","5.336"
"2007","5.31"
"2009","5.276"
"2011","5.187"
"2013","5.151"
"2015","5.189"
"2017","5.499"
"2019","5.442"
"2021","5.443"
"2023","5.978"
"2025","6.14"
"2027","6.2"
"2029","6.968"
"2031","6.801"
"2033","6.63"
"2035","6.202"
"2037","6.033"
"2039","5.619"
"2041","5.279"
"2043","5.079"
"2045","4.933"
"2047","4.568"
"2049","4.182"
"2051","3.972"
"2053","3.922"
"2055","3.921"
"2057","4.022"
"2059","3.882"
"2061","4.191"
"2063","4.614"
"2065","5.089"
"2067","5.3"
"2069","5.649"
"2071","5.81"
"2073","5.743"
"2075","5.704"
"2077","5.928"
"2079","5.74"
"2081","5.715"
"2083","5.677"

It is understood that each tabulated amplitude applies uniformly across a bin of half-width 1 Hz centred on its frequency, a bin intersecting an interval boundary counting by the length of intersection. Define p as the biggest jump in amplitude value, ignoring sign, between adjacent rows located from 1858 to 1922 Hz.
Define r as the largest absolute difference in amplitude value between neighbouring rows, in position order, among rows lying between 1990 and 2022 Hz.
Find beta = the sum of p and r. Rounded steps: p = 0.454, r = 0.31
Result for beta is 0.76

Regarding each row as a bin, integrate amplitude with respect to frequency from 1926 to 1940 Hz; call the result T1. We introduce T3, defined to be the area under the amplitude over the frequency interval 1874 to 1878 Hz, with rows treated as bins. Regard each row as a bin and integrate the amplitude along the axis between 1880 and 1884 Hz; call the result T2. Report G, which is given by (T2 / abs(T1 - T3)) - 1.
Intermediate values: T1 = 71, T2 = 21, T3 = 22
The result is -0.57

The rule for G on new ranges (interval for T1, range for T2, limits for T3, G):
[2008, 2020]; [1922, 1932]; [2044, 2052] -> 0.77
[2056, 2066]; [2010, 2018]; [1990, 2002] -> 1.63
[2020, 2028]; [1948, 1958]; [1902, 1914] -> 2.51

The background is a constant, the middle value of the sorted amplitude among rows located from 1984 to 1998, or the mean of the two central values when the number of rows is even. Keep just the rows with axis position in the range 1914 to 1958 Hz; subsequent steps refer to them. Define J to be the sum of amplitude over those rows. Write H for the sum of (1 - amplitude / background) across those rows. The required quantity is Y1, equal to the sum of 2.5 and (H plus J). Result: 111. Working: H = -1.76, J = 110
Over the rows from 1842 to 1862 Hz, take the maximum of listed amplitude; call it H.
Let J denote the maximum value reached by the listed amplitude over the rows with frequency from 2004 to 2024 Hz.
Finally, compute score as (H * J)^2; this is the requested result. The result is 929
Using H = 5.099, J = 5.978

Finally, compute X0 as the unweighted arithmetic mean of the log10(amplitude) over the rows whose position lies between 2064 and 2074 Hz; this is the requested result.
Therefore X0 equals 0.74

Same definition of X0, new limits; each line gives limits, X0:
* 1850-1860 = 0.68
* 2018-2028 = 0.77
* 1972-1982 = 0.62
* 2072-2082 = 0.76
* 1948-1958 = 0.69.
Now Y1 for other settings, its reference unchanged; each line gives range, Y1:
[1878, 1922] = 113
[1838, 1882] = 111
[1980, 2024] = 111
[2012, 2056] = 118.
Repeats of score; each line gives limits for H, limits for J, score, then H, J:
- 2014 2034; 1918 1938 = 1329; 6.968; 5.232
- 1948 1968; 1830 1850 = 658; 5.029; 5.099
